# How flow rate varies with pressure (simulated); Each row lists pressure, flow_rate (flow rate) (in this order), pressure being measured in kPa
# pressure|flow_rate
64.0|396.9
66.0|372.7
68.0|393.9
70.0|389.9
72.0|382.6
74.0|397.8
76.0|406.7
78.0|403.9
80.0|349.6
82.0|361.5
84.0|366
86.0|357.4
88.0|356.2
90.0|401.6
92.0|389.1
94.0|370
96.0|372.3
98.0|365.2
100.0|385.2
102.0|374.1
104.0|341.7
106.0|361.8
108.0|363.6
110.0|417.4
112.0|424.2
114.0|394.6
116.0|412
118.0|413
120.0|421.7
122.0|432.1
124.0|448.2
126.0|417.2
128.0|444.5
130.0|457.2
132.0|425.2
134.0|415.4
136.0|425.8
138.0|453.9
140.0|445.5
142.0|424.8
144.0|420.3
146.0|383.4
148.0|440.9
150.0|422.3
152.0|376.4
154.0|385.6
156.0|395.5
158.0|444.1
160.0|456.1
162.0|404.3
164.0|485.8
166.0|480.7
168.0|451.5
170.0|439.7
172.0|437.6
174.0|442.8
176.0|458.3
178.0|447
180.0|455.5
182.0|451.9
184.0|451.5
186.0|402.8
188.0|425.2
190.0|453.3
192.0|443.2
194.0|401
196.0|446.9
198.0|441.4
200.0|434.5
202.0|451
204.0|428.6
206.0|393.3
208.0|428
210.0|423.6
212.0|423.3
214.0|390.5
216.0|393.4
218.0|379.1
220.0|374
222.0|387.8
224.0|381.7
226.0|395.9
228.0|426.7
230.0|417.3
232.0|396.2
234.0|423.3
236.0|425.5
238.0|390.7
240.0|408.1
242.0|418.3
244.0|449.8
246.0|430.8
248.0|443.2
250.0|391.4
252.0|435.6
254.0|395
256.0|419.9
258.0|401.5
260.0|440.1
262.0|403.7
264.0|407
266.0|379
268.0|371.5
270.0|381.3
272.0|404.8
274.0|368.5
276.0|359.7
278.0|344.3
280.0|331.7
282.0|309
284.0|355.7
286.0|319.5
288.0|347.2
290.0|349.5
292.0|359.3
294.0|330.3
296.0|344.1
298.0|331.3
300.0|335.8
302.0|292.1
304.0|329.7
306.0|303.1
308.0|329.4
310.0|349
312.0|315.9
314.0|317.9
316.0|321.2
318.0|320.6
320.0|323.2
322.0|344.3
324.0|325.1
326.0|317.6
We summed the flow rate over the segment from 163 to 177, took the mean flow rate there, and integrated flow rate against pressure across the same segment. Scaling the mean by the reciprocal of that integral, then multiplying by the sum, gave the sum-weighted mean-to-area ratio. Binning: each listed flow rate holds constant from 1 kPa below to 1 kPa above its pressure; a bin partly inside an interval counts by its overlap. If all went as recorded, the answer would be 228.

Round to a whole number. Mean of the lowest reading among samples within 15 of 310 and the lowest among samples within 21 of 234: 333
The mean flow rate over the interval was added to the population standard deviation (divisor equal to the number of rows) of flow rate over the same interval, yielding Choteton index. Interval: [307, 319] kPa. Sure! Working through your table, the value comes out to 337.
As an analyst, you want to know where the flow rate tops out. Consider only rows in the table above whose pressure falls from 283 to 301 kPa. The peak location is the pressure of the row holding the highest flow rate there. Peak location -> 292.0 kPa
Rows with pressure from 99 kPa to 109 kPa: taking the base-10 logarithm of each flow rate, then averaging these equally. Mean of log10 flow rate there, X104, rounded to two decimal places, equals 2.56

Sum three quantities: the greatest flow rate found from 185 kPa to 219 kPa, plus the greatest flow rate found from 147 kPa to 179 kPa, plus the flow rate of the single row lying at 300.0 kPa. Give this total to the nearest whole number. 1275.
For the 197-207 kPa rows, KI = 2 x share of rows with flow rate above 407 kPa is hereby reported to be 1.6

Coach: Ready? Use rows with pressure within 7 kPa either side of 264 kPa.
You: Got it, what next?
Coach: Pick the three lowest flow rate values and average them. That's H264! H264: 377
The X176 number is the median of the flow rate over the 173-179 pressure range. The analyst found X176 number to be 447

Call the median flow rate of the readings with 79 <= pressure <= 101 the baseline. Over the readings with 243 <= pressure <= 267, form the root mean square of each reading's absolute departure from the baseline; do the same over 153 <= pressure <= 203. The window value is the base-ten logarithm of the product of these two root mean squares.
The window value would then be 3.63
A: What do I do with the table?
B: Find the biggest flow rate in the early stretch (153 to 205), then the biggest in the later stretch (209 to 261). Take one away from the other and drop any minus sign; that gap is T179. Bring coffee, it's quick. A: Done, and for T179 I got 36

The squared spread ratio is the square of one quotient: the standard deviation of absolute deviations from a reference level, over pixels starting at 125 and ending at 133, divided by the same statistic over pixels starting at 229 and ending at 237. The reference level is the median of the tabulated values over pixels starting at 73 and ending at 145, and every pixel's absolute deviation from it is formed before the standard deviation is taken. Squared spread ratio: 12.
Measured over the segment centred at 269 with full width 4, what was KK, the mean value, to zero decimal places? 376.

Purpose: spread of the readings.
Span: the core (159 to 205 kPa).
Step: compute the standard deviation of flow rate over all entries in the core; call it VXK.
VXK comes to 21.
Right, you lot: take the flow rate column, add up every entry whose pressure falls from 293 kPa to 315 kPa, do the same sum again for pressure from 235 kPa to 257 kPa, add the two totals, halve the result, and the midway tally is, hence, 4093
